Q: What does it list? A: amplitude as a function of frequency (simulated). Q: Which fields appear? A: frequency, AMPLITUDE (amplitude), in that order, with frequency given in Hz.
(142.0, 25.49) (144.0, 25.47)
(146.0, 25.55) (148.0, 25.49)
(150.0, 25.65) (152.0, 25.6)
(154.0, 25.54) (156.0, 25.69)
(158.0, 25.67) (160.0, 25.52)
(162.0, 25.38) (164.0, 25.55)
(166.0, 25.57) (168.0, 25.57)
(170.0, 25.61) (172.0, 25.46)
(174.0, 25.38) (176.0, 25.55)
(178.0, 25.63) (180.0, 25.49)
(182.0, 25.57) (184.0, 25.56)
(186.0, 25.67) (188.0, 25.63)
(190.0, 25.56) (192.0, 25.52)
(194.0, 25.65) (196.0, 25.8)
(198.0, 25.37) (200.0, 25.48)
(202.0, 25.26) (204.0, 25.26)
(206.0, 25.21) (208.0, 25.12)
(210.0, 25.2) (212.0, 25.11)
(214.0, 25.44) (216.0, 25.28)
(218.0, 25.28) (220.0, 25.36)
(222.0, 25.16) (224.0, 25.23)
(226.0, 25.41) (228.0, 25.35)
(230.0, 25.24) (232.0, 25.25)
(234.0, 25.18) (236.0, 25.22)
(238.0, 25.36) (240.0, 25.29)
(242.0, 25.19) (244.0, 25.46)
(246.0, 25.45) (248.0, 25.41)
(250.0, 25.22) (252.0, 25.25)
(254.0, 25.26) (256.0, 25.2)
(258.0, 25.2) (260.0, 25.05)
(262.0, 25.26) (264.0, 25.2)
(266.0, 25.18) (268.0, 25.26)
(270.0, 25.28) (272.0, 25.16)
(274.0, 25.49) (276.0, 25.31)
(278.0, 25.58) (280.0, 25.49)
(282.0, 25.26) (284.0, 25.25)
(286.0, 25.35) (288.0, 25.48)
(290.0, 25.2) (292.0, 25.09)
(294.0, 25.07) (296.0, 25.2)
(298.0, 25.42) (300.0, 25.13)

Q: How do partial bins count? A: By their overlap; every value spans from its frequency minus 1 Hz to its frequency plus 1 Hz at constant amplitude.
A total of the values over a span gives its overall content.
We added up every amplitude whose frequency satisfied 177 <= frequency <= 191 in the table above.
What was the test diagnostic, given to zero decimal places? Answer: 179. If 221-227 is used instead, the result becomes 76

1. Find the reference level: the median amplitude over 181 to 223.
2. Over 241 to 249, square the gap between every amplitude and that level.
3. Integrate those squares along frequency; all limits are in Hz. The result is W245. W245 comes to 0.10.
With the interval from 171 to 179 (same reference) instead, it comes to 0.22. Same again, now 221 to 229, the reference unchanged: 0.13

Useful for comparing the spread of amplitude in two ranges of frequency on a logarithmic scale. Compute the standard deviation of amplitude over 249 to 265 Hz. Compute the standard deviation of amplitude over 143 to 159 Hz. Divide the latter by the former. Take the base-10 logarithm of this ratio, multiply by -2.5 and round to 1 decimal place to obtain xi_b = -0.2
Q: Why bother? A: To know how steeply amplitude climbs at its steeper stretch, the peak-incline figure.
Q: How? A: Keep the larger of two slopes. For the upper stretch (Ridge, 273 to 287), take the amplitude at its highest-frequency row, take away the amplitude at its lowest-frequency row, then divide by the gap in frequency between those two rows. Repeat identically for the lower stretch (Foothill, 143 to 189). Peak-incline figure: 0.004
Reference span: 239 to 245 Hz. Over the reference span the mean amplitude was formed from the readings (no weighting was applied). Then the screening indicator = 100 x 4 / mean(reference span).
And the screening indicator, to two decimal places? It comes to 15.80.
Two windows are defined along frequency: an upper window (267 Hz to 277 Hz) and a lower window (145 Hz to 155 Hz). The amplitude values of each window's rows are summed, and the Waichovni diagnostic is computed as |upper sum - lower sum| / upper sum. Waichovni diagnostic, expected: 0.011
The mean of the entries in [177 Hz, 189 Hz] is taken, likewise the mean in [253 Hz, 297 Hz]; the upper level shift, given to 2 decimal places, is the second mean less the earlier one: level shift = -0.33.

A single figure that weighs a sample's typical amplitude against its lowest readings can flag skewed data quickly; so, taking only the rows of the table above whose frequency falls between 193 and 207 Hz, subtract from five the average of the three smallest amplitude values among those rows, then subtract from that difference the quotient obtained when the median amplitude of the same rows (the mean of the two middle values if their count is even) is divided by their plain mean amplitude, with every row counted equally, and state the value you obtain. -21.2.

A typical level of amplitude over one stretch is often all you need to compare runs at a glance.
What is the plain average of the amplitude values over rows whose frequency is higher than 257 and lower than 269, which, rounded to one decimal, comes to 25.2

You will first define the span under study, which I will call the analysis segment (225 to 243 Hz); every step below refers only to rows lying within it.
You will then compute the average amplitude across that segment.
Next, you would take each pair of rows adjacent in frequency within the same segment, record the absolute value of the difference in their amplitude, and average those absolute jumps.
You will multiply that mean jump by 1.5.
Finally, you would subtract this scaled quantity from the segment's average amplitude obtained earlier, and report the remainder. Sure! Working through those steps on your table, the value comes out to 25.2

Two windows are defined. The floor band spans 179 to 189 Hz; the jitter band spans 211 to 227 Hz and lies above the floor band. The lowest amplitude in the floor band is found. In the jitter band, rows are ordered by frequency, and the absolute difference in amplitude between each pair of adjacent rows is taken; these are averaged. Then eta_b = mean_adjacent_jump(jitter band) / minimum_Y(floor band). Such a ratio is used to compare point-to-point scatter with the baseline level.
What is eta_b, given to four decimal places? 0.0057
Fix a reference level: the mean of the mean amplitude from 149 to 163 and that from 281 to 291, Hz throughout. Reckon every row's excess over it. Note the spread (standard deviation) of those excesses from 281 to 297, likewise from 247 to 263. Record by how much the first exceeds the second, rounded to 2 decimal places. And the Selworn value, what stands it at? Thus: 0.03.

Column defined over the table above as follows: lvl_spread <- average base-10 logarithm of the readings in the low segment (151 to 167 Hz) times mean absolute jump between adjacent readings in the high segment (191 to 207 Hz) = 0.22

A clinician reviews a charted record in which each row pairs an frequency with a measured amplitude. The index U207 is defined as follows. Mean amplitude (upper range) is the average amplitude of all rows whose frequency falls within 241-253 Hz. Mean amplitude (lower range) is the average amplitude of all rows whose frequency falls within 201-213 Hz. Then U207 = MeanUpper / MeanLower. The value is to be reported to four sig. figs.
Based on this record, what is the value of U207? 1.005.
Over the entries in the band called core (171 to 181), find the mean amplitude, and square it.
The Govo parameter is 650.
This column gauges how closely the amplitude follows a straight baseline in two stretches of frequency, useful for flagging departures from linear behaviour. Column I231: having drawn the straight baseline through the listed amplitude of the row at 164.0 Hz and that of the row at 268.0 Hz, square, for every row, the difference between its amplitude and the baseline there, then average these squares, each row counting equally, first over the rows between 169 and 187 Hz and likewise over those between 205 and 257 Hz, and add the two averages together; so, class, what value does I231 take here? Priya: 0.031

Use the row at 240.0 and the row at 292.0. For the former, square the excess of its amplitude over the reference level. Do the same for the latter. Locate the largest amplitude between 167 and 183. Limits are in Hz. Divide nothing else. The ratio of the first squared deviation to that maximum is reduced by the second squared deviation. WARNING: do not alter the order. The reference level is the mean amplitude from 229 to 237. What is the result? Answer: -0.017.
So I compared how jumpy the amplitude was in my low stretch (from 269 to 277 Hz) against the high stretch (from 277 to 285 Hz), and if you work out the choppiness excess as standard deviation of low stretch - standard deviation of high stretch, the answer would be -0.03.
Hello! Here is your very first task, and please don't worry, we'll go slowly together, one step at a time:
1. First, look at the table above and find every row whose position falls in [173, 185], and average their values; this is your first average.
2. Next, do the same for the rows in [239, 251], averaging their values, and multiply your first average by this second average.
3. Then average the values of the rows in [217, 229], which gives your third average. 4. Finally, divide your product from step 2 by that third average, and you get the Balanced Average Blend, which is 25.6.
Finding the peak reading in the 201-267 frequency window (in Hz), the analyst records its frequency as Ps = 244.0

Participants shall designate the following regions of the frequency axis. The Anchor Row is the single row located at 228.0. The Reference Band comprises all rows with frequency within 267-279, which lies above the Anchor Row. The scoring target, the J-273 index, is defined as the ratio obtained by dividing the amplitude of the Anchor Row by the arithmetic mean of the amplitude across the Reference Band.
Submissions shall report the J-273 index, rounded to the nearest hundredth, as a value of 1.00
